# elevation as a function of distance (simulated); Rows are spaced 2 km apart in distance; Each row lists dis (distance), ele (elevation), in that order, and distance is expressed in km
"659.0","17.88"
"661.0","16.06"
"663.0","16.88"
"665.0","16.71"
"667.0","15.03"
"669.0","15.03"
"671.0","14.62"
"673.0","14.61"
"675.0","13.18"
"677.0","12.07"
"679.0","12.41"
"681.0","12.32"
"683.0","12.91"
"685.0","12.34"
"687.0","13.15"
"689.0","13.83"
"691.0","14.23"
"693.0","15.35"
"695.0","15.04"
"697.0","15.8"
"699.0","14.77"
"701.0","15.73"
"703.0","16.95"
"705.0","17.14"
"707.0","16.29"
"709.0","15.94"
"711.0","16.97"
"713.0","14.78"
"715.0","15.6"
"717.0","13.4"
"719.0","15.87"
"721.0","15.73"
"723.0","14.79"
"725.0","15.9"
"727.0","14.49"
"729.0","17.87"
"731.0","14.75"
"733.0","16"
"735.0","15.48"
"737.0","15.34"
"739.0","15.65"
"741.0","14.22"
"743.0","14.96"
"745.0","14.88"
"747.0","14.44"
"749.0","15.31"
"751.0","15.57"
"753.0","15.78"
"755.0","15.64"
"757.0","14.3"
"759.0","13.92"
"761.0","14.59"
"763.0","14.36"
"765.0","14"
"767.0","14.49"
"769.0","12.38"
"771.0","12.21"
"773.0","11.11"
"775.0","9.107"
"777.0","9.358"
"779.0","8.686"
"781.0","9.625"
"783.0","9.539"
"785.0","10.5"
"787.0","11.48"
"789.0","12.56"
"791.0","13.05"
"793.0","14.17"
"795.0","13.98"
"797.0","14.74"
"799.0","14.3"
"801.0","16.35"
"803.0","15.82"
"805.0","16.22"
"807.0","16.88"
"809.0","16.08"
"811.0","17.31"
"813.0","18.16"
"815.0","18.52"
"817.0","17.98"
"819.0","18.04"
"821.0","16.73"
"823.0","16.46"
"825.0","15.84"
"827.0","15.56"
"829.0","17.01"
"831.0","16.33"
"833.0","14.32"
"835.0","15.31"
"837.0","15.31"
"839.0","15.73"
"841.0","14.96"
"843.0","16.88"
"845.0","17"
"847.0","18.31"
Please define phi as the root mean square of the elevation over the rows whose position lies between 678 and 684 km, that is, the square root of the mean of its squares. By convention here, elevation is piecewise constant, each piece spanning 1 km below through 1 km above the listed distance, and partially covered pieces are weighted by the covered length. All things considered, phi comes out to 12.5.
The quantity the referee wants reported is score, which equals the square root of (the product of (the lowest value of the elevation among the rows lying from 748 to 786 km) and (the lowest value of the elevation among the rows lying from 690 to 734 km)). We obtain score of 10.8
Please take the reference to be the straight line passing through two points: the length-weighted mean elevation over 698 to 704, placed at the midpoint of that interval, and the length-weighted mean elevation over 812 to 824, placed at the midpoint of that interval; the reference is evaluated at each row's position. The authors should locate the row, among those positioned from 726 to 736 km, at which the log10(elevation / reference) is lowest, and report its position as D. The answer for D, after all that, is 727.0 km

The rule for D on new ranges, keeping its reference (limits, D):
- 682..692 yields 685.0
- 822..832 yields 827.0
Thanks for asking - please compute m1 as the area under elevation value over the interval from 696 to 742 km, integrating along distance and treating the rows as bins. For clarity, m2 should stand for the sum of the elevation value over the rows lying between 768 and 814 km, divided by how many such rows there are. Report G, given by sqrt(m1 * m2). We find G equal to 97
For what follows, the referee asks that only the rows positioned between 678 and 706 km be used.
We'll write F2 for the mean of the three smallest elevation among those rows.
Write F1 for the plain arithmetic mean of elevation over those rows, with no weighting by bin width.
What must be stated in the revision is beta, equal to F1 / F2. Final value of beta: 1.17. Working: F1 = 14.4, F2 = 12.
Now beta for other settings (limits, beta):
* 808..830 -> 1.08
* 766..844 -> 1.60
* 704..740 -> 1.10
